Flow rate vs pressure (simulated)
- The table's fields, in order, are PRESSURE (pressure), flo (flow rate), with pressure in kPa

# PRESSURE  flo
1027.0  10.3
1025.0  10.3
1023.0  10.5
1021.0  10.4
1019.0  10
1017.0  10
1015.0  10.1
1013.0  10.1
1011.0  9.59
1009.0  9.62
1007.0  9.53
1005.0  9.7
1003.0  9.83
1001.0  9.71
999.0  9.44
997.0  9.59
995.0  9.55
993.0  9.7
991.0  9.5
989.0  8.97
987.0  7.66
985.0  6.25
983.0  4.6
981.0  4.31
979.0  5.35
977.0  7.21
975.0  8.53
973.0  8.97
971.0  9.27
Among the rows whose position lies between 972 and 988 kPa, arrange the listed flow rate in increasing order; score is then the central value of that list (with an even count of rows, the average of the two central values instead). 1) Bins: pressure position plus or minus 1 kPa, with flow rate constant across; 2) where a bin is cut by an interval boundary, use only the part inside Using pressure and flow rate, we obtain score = 6.7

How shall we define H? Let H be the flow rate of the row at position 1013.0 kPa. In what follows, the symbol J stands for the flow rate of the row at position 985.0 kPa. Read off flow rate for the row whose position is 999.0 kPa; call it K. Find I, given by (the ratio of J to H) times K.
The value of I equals 5.8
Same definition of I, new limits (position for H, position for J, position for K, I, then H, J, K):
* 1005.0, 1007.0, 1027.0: 10.1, 9.7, 9.53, 10.3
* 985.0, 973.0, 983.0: 6.6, 6.25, 8.97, 4.6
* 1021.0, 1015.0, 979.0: 5.2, 10.4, 10.1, 5.35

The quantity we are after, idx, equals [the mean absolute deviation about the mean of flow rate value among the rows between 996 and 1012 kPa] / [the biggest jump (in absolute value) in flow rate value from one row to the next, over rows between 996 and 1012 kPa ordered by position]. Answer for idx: 0.3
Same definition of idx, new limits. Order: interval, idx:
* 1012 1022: 0.3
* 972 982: 0.9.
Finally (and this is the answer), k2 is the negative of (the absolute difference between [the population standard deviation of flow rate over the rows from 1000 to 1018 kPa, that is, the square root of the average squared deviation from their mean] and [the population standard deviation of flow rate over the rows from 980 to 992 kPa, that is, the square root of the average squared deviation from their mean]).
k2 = -1.79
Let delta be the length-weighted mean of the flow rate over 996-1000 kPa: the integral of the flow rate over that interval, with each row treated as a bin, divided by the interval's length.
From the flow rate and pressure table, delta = 9.5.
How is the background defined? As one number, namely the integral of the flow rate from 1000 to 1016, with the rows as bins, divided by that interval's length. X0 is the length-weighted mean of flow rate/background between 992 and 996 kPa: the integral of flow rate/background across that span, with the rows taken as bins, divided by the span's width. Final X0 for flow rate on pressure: 0.98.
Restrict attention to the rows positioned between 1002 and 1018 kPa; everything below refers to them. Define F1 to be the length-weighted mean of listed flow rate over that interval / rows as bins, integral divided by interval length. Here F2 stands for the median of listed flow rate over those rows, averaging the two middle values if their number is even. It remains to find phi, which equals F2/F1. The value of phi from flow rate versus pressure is 1.00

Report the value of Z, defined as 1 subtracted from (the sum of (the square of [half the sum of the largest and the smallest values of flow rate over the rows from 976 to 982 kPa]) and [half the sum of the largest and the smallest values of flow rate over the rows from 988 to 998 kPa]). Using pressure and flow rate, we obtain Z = 42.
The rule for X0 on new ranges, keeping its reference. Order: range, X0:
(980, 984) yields 0.46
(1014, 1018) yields 1.03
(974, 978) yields 0.81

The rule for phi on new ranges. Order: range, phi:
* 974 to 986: 0.96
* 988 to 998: 1.01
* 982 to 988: 1.01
